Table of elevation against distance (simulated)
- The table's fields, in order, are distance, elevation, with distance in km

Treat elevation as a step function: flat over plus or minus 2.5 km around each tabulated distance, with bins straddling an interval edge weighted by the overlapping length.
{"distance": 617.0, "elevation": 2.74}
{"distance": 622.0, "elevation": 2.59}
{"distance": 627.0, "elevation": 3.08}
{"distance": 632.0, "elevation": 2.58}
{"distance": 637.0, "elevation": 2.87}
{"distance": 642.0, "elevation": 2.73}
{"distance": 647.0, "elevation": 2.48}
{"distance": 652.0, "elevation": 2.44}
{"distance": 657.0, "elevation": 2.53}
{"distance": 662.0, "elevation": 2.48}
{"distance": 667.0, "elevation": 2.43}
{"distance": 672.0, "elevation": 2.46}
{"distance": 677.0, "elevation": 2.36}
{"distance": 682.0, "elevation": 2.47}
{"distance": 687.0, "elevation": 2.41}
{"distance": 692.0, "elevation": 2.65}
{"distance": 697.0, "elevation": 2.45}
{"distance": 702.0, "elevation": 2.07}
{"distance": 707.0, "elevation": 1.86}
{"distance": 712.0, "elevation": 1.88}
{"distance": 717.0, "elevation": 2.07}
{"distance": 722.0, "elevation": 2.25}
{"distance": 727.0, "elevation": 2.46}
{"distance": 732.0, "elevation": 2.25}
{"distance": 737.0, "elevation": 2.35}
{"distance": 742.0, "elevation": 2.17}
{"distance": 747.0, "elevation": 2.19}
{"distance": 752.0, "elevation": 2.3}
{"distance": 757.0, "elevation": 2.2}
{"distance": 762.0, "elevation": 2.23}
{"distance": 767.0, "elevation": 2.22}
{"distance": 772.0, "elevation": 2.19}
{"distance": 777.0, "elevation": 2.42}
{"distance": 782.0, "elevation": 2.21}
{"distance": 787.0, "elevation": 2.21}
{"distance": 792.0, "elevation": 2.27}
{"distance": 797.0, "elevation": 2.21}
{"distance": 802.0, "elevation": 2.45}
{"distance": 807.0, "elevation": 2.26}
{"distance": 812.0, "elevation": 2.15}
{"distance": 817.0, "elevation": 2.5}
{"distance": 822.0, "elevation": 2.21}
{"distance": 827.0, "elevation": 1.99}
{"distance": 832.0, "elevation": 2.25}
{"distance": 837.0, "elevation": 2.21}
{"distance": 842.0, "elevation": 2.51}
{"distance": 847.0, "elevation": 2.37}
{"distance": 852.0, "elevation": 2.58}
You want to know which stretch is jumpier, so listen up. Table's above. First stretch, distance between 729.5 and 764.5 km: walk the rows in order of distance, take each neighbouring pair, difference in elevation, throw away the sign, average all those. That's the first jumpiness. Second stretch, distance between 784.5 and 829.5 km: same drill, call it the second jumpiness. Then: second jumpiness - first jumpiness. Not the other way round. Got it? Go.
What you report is 0.10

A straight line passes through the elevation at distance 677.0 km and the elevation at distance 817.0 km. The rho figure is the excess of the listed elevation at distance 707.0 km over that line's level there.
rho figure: -0.53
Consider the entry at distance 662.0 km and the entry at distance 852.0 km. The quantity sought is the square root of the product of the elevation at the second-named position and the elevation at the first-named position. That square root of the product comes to 2.53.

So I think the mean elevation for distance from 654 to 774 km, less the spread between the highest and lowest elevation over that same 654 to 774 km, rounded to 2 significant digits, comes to 1.5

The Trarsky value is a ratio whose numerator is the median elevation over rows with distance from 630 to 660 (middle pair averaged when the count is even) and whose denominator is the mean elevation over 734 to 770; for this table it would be 1.14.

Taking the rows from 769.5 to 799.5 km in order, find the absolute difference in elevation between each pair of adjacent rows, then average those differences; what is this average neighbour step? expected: 0.112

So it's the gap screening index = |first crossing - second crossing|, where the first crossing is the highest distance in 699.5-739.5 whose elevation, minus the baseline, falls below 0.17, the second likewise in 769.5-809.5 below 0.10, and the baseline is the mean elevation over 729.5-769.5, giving 70 km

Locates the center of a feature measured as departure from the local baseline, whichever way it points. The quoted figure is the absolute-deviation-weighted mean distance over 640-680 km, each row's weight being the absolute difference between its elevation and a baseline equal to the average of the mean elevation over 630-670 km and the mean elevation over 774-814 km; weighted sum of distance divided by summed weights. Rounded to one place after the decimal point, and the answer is 652.3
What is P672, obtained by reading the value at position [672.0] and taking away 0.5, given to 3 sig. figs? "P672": 1.96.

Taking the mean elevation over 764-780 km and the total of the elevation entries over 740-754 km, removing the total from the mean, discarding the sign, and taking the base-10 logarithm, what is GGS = 0.64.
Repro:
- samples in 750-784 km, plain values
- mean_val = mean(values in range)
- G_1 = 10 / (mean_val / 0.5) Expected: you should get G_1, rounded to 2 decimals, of 2.22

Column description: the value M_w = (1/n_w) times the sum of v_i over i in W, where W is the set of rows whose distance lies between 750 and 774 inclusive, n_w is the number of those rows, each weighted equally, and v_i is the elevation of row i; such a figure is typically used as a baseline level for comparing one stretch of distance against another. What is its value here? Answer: 2.23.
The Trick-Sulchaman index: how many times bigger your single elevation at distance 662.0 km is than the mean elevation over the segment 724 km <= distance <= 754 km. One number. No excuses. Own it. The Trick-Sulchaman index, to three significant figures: 1.08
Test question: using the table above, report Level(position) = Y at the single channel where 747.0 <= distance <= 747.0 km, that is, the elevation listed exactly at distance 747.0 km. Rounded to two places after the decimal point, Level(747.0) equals 2.19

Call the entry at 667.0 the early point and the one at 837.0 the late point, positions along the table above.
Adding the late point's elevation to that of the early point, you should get 4.64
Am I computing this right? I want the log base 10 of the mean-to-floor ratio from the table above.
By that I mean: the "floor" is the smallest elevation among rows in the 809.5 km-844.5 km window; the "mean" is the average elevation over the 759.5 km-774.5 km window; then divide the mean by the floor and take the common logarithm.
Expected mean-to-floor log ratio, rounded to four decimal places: 0.0462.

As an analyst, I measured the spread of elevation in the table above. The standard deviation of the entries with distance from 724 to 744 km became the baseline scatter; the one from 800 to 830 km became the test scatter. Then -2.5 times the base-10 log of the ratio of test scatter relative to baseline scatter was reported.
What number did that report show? -0.5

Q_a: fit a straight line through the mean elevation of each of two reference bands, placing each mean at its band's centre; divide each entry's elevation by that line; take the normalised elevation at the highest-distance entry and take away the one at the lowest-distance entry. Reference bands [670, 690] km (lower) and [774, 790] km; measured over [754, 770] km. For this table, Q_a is 0.015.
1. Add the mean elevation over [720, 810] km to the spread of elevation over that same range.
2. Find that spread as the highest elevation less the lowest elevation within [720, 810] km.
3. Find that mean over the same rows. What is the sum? 2.6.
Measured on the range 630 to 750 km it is 3.4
